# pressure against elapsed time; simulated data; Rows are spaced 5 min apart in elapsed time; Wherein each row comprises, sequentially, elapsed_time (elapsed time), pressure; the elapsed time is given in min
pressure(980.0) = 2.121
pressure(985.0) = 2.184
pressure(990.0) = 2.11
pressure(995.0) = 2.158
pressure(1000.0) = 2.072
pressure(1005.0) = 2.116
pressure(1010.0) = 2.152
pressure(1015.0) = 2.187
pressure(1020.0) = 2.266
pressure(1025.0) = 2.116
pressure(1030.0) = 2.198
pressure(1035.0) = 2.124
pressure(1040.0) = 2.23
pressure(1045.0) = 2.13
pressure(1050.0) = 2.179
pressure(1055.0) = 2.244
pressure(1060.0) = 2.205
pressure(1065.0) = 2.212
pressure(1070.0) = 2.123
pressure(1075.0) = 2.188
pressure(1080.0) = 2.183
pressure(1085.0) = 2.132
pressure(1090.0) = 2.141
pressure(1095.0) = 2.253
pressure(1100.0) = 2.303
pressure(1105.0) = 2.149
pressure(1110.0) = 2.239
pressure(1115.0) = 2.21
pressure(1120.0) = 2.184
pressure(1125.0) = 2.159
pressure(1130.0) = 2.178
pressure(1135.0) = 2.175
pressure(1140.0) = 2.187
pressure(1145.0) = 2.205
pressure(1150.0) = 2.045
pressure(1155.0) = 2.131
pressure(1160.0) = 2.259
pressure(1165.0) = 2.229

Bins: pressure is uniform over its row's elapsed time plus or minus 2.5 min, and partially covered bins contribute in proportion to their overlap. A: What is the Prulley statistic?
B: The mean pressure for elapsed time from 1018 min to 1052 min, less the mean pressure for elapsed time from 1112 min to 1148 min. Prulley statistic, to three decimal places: -0.008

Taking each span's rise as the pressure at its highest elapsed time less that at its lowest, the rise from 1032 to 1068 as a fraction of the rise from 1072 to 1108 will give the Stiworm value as -2.3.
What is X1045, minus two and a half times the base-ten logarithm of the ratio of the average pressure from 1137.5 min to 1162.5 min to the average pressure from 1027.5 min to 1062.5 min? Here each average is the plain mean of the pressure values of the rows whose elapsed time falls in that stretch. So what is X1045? 0.011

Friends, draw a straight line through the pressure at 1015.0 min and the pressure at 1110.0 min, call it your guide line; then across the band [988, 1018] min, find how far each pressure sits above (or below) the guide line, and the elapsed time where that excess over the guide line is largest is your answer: 1015.0 min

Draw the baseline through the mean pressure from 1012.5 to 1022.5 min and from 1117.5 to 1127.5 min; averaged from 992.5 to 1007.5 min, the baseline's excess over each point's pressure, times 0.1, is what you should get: 0.012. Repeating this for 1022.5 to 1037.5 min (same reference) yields 0.007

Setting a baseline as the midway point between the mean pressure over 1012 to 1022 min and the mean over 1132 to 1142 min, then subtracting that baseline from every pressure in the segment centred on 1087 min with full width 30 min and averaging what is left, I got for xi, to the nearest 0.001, -0.004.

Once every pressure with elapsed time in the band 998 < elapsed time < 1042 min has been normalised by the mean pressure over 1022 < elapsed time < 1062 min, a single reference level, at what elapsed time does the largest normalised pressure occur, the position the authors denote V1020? 1020.0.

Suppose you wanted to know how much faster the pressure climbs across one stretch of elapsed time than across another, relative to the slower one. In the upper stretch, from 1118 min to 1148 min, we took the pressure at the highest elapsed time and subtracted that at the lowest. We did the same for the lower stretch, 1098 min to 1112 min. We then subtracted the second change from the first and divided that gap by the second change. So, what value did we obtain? -1.3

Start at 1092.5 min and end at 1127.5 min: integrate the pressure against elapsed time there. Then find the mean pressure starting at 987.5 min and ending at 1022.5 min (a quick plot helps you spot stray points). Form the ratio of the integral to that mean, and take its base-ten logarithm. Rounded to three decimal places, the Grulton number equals 1.556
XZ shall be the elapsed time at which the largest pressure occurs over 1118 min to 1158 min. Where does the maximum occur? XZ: 1145.0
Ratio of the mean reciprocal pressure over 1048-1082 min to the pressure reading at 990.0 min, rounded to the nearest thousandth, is 0.216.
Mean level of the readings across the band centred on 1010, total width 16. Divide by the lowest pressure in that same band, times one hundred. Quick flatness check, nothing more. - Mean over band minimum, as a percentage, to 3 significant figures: 102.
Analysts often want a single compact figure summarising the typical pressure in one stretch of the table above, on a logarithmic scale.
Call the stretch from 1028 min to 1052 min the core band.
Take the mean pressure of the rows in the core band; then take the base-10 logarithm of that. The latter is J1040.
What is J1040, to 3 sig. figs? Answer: 0.337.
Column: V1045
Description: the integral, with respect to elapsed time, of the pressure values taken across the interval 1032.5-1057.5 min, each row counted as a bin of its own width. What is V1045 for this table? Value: 54.5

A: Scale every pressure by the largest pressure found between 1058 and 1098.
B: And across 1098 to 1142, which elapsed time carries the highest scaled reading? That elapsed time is 1100.0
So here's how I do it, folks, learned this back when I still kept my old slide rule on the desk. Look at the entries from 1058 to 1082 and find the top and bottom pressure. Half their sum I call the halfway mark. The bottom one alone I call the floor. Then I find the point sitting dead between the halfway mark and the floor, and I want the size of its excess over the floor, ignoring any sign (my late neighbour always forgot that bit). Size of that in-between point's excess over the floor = 0.022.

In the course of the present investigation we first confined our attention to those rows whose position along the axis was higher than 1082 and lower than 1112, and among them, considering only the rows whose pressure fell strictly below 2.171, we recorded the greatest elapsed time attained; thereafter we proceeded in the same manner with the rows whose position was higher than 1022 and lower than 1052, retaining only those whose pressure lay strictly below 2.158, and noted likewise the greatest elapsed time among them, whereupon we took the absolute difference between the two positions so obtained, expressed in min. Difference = 60 min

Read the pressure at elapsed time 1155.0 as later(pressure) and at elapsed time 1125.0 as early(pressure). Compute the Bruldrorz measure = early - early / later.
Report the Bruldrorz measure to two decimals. 1.15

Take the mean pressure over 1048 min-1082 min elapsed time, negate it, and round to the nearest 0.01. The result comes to -2.19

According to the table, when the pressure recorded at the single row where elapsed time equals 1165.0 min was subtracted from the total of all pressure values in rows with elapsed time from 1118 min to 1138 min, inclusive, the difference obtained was 6.5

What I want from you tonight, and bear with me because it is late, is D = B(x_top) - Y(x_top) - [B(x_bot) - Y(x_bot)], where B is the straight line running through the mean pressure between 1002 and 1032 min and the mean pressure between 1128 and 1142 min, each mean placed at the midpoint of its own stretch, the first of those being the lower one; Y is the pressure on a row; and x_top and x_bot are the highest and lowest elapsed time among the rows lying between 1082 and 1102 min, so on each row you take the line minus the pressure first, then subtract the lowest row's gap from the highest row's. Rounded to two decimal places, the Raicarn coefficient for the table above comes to -0.17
